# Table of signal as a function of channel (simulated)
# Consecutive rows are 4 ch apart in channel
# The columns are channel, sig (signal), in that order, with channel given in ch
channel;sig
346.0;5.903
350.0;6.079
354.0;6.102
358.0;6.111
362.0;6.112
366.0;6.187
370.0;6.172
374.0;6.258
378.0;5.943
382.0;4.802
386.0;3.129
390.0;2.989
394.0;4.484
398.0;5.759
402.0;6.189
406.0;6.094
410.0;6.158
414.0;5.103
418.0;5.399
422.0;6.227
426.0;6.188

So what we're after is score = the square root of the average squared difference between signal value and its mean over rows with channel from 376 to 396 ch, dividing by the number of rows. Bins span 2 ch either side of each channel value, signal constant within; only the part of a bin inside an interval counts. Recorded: 1.1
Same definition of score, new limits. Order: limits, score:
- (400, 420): 0.4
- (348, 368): 0.0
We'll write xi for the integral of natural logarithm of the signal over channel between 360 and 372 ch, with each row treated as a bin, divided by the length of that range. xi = 1.82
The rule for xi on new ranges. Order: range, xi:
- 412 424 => 1.71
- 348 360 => 1.81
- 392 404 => 1.69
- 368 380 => 1.81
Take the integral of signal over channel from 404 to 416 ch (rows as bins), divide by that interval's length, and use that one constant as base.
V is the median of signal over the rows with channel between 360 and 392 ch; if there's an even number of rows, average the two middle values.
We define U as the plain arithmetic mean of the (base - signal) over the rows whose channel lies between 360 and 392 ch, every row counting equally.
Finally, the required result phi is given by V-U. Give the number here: 5.4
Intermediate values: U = 0.6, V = 6.03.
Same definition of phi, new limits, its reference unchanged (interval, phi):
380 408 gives 3.8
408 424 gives 5.7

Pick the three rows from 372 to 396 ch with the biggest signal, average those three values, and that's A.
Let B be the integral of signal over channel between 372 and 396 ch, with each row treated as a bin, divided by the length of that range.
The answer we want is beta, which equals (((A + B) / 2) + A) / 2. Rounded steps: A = 5.67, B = 4.6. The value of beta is 5.40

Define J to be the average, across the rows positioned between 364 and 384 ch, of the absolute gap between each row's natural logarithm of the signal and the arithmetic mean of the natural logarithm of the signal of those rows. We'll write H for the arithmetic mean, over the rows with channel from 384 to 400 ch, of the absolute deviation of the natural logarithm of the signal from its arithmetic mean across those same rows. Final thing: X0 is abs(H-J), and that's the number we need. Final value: 0.18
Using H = 0.25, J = 0.08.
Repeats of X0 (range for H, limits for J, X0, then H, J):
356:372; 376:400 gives 0.23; 0.01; 0.24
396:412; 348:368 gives 0.02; 0.02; 0.00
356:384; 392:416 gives 0.04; 0.06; 0.10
